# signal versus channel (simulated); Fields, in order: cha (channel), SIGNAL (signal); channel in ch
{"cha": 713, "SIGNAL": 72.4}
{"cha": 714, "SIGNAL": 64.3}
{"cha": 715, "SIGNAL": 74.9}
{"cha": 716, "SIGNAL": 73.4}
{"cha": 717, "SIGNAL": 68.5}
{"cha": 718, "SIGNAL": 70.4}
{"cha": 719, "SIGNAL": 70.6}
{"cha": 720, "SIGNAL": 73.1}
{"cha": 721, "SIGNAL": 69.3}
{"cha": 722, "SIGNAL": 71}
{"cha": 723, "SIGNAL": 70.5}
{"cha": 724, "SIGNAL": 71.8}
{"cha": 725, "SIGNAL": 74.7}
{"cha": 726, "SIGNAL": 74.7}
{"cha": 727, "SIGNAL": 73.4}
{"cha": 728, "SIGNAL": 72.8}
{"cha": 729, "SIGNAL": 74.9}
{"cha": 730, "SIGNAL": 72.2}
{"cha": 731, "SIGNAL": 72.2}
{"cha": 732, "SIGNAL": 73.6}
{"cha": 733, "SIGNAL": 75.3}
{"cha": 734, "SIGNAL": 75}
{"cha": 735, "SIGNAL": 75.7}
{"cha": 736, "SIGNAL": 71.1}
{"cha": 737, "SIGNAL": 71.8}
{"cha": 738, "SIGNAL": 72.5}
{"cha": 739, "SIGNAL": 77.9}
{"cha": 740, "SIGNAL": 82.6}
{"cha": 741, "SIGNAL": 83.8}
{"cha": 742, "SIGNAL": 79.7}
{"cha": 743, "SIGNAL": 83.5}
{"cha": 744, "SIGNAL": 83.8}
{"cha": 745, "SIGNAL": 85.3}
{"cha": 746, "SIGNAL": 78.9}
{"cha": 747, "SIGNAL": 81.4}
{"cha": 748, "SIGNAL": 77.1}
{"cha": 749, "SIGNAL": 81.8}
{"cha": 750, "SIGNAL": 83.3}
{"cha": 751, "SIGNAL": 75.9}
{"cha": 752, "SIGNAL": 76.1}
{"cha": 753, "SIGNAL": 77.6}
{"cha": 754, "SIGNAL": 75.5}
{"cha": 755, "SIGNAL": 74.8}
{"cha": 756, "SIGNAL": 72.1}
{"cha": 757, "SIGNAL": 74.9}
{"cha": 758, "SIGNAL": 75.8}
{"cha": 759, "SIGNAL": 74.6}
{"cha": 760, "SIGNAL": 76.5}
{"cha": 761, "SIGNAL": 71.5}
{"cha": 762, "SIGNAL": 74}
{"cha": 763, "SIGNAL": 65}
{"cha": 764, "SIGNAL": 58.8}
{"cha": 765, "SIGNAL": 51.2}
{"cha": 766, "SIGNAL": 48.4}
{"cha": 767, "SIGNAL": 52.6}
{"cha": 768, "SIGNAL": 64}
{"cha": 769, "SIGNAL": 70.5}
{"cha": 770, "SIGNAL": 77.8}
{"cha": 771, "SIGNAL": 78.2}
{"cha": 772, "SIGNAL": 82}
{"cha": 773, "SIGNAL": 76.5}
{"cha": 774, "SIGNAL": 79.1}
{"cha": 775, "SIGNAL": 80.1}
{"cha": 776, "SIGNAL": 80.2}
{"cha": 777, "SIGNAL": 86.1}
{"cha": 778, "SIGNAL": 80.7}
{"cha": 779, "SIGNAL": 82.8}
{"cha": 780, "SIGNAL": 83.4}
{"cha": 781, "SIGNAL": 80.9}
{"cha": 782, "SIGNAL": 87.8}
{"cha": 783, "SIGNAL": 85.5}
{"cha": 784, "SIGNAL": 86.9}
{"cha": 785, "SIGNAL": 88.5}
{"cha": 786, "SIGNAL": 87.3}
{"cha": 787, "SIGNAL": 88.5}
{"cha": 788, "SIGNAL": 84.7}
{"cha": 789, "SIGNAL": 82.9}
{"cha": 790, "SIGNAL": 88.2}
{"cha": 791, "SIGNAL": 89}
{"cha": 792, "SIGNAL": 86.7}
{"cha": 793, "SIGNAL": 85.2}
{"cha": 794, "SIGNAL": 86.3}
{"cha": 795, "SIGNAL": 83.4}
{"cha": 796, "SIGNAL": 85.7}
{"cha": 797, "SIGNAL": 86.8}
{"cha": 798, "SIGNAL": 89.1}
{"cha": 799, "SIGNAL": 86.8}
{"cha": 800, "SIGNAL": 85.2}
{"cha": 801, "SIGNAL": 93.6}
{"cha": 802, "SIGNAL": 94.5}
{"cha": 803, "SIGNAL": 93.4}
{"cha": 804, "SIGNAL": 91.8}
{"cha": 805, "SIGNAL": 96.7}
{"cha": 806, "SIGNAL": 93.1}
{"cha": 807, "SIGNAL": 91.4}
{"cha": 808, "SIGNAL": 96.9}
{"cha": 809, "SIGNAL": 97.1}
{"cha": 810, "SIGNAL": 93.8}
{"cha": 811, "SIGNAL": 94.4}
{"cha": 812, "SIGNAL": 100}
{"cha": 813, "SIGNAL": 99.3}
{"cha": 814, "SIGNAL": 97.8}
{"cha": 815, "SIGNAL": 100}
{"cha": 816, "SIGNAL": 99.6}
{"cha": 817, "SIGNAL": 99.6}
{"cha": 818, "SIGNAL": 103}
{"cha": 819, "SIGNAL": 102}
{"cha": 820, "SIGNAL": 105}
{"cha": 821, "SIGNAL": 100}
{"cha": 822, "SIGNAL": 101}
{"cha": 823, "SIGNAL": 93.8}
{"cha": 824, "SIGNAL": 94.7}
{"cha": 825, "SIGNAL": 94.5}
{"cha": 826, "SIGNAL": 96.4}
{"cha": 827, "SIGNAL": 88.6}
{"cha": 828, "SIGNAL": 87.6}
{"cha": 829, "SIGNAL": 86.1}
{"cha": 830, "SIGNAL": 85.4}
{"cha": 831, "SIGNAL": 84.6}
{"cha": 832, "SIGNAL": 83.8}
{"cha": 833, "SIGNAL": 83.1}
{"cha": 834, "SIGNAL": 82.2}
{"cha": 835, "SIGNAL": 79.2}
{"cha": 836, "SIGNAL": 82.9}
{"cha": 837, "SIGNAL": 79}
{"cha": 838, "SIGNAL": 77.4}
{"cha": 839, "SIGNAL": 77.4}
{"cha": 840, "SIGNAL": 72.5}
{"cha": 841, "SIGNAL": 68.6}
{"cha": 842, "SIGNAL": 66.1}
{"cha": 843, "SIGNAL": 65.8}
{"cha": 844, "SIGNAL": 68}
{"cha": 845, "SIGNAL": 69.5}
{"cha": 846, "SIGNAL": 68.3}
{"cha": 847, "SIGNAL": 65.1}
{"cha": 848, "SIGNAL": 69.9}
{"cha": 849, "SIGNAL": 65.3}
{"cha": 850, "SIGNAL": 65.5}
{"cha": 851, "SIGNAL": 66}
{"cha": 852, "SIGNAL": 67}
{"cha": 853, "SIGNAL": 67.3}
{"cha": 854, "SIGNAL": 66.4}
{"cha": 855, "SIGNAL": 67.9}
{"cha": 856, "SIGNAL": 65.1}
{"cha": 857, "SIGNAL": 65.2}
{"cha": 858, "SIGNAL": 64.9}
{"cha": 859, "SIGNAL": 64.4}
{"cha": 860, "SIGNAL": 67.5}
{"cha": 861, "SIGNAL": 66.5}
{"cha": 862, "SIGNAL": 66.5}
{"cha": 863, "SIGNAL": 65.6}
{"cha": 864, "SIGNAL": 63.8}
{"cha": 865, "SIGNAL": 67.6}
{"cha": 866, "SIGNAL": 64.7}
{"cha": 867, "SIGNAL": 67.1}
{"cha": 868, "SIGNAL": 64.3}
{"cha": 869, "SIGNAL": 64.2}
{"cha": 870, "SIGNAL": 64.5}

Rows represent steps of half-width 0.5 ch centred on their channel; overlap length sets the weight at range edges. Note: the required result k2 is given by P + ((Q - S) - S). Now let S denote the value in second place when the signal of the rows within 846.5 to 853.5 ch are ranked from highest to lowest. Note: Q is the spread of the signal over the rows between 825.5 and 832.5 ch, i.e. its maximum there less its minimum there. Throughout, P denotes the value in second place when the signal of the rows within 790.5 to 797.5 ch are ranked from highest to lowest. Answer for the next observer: -35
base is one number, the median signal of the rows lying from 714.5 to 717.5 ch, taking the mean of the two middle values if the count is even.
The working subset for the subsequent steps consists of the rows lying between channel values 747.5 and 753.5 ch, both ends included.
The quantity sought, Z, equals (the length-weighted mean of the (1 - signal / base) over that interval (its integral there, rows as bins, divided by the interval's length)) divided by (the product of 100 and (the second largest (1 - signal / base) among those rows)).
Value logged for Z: 0.0194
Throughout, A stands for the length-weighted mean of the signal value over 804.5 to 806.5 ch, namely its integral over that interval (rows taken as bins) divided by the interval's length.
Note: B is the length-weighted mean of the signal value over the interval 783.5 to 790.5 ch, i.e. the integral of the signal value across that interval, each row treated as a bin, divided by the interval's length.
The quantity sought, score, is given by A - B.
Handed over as 8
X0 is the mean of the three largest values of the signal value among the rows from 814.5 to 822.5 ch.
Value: 103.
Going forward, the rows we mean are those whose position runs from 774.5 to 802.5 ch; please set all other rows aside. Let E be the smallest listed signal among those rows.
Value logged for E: 80.1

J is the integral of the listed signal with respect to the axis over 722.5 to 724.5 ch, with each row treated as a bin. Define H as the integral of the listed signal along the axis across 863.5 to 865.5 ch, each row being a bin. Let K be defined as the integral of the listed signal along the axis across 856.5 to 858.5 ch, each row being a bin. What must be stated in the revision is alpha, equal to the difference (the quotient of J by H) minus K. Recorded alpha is -129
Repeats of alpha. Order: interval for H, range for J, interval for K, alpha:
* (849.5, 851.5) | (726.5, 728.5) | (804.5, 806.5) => -189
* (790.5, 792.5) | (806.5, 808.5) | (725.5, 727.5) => -147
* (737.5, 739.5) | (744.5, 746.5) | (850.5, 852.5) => -132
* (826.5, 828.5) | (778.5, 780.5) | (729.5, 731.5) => -143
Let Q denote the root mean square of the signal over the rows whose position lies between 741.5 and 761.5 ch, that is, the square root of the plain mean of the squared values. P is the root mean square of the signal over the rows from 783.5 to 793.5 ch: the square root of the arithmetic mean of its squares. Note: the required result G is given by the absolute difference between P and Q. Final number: 9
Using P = 87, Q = 78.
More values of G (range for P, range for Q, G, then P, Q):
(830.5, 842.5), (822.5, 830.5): 13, 78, 91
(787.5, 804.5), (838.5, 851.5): 20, 88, 68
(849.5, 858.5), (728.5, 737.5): 7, 66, 74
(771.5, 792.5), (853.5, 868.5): 18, 84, 66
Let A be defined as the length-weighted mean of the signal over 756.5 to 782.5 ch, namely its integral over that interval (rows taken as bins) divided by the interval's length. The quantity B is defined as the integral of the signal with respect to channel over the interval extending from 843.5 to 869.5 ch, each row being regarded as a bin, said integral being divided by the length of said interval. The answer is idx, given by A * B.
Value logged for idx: 4879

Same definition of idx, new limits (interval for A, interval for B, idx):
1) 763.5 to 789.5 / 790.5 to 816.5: 7113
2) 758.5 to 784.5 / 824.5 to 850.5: 5762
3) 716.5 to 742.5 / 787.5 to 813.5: 6688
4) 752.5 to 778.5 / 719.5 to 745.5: 5453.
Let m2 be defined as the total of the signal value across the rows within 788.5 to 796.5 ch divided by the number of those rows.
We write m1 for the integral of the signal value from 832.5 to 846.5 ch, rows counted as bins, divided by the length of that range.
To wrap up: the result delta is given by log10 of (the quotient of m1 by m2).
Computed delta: -0.06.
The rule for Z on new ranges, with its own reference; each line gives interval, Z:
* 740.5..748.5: 0.0151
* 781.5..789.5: 0.0116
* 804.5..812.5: 0.0112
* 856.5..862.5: 0.0089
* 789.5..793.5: 0.0104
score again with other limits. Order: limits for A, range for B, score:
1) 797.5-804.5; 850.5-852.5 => 24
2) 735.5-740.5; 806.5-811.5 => -20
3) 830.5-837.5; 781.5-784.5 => -5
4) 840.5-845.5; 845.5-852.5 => 1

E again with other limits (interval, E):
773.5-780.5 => 79.1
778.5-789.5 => 80.9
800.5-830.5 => 85.4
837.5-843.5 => 65.8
